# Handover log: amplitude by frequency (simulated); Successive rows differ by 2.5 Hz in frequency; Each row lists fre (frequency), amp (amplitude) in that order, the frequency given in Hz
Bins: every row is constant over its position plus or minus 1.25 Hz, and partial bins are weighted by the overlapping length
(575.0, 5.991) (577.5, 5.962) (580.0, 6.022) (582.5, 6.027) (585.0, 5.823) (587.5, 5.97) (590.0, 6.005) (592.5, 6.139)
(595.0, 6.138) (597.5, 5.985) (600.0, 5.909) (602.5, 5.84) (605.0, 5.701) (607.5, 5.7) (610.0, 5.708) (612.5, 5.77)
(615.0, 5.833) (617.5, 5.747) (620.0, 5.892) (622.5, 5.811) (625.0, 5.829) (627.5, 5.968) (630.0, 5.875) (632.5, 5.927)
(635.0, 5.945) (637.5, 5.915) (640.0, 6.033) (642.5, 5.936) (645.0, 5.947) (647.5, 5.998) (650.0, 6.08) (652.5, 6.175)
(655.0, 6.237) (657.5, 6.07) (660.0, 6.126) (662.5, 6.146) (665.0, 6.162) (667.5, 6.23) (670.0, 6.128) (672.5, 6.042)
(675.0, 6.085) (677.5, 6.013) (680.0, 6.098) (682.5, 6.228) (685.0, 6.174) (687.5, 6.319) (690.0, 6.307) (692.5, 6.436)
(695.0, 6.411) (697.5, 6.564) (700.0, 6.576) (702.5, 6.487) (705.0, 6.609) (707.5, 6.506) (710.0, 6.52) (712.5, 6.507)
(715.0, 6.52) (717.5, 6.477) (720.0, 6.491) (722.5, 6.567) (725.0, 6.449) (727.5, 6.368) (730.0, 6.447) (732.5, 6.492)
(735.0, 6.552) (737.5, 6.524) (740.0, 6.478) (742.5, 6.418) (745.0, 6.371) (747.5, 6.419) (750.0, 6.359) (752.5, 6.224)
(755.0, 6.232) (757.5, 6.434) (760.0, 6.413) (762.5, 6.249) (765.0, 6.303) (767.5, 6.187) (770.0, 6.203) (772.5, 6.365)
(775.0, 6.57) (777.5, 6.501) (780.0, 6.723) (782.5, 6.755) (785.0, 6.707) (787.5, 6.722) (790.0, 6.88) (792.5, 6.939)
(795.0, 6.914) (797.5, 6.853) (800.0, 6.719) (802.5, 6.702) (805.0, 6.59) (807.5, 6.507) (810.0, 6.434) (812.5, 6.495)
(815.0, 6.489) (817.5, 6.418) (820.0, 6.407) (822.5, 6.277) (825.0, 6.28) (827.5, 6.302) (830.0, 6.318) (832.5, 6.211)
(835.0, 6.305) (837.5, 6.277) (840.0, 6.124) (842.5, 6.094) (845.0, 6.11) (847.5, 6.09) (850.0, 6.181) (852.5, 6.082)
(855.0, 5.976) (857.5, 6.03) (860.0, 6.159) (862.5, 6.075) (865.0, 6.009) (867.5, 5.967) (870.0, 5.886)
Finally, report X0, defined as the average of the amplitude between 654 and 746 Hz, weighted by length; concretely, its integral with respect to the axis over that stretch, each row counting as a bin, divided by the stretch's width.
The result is 6.36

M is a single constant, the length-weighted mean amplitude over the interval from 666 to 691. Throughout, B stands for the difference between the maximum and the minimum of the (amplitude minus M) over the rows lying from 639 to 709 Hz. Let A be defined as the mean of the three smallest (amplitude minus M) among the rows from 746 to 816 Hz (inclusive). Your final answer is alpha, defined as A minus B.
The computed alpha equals -0.6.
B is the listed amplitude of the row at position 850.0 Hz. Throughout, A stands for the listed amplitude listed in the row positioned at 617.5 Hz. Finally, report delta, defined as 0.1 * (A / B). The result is 0.093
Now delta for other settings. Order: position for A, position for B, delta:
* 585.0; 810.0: 0.091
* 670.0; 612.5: 0.106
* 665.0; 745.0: 0.097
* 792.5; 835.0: 0.110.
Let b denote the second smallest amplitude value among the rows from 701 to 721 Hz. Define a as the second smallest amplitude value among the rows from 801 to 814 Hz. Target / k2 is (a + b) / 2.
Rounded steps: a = 6.495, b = 6.487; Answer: 6.49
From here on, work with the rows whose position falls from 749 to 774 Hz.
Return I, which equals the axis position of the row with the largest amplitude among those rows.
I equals 757.5 Hz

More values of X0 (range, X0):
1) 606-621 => 5.77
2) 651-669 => 6.16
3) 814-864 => 6.21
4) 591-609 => 5.91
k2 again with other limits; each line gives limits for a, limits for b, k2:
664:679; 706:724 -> 6.27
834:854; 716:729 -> 6.27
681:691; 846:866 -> 6.12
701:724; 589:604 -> 6.20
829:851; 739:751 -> 6.23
